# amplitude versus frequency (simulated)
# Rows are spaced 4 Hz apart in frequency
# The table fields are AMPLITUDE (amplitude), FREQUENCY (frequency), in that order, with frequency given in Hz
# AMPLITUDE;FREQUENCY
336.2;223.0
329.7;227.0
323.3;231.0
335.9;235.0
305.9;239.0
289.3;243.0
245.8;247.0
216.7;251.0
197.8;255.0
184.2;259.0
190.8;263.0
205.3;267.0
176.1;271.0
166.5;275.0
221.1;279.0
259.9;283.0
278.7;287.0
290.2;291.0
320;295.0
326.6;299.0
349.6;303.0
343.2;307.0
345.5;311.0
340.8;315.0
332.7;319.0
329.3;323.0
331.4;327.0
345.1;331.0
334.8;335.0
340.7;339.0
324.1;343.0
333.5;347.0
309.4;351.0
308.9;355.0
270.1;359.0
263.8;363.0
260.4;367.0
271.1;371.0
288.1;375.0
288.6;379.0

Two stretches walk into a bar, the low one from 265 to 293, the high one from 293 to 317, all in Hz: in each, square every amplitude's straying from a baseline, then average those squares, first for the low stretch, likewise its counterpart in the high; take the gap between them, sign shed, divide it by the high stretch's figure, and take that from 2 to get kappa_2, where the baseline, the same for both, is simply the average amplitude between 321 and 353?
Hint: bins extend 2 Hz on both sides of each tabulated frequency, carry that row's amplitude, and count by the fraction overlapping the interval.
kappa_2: -78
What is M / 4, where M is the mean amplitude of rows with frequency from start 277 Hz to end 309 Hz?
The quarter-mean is 75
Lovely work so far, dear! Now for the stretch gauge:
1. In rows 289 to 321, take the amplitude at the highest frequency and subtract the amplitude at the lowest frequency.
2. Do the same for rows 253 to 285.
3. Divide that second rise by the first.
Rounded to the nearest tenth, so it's 1.5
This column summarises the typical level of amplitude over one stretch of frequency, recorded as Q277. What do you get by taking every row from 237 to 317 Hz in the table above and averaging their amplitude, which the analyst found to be 263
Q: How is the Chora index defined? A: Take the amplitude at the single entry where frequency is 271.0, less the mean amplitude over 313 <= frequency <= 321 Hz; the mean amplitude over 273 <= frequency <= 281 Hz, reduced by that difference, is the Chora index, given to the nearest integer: 354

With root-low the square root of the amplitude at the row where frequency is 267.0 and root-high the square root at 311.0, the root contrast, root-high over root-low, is 1.3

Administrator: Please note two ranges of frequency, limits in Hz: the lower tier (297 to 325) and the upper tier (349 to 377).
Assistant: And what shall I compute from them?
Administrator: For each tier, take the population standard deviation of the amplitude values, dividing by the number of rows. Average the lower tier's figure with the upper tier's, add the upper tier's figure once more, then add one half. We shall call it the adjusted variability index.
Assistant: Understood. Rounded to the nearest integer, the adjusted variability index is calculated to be 33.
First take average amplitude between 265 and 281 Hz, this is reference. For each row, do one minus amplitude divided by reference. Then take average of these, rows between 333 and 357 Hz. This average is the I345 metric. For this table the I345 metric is -0.69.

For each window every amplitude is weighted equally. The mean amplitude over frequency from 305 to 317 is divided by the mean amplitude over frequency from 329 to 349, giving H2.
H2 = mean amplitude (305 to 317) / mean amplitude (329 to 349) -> 1.02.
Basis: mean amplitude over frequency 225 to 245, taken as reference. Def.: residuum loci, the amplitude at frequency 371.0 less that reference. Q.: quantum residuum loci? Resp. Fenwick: -46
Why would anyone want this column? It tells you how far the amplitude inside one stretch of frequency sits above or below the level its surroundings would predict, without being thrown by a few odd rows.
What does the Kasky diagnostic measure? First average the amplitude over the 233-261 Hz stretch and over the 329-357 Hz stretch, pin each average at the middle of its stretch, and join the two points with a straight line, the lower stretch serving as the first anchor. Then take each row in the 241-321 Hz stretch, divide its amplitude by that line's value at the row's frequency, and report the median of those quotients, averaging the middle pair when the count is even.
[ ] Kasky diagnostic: 0.97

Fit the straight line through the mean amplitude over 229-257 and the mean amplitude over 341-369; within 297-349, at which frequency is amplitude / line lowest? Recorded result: 343.0 Hz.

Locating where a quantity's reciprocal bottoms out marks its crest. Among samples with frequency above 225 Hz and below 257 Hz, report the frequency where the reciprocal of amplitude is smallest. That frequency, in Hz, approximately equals 235.0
